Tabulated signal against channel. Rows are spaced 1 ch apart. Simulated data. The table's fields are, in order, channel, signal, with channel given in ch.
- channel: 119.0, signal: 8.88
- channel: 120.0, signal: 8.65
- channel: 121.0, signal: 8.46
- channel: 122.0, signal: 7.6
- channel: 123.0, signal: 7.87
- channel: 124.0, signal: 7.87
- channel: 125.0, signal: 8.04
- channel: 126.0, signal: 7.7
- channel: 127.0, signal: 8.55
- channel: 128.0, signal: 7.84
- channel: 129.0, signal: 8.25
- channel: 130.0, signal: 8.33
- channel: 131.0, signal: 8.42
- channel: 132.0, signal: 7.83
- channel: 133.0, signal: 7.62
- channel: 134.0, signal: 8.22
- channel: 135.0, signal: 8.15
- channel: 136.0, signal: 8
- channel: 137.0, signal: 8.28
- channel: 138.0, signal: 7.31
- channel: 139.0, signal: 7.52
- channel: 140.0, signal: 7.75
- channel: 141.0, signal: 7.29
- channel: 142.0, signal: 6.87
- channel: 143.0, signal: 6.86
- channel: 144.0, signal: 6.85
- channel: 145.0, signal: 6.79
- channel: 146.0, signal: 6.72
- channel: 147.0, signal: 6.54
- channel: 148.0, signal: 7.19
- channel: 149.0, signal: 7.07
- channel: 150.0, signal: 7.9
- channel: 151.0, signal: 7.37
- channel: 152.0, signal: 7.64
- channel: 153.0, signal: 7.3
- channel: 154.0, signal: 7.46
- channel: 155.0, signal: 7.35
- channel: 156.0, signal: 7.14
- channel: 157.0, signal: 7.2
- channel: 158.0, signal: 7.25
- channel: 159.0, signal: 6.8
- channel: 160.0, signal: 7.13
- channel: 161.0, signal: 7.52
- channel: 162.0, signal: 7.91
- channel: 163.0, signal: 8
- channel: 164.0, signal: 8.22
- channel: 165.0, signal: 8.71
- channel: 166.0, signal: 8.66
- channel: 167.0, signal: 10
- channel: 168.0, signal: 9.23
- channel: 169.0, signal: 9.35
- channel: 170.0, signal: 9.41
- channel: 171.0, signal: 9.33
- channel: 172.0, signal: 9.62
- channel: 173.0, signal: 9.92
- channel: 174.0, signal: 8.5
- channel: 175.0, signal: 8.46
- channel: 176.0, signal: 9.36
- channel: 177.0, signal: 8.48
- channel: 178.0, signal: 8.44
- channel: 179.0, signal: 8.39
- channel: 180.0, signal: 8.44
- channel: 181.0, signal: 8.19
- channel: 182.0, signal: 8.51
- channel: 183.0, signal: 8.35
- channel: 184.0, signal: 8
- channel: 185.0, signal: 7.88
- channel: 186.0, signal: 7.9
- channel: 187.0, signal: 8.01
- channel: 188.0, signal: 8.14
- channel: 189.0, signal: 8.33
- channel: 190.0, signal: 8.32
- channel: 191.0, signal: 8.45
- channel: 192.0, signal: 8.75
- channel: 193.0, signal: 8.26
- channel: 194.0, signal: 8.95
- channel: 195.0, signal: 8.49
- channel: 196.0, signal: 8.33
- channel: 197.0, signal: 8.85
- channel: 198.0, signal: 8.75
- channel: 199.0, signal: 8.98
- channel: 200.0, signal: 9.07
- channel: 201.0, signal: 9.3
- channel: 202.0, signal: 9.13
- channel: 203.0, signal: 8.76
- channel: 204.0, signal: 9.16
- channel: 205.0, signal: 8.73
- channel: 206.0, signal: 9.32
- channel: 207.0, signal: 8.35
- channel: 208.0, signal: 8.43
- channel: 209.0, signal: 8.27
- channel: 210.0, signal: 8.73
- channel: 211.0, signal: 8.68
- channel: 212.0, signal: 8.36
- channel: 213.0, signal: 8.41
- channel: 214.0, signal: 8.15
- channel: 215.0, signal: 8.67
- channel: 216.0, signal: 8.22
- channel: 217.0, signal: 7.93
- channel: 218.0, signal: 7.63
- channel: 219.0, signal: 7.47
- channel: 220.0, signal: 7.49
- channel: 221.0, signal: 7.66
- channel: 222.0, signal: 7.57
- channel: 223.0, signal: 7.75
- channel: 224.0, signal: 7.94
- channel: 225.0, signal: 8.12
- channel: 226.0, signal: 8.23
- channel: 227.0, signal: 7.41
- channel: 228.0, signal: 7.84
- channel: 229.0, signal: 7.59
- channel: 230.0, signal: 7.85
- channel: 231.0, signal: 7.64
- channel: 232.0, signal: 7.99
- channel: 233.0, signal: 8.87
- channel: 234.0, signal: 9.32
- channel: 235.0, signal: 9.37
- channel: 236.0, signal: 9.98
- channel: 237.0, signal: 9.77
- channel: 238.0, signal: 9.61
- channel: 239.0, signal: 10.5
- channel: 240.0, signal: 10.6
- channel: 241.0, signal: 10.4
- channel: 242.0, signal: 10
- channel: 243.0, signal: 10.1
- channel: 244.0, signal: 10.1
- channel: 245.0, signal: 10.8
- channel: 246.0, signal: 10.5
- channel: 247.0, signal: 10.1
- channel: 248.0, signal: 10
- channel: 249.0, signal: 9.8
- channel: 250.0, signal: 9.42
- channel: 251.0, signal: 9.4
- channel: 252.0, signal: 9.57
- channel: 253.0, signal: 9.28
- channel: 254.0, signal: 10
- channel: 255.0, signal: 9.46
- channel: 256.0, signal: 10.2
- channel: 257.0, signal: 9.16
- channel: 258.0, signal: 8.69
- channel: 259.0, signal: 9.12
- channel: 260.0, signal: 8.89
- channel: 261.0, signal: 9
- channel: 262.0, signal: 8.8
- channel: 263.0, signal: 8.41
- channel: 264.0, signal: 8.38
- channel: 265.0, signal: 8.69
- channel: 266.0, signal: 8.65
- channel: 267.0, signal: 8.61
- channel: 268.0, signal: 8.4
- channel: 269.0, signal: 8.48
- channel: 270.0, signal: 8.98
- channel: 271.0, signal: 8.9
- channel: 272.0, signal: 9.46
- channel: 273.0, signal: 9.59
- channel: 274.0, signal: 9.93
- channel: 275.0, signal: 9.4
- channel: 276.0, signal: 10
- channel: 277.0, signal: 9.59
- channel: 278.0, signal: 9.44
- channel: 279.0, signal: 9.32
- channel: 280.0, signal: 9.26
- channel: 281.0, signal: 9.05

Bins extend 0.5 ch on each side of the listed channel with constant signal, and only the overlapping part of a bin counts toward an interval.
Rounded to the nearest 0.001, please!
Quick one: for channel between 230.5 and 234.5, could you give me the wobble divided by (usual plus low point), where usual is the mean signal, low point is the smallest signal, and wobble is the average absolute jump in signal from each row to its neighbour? 0.035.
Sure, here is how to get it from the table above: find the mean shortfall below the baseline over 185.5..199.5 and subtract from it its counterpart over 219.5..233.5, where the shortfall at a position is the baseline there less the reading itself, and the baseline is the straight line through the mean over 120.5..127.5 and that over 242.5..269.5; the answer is -1.0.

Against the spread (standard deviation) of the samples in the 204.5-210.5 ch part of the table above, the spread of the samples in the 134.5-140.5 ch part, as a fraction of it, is 1.0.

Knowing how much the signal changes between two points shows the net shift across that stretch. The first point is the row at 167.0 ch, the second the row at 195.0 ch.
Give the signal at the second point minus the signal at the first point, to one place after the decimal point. -1.5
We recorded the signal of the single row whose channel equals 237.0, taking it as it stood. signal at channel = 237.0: 9.77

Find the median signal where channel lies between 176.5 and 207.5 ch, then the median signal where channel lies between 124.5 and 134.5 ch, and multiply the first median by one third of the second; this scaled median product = 22.9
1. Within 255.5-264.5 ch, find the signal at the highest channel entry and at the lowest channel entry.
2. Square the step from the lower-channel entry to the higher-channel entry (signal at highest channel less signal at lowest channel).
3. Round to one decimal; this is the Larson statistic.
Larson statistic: 3.3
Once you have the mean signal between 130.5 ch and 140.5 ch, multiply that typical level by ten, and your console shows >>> 79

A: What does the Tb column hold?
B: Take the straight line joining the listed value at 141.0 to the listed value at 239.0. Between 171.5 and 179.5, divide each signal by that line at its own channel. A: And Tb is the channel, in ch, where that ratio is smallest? 179.0 ch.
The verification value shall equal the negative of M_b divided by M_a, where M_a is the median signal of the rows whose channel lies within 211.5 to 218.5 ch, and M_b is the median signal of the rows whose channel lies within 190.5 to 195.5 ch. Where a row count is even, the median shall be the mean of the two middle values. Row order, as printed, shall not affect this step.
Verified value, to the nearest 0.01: -1.03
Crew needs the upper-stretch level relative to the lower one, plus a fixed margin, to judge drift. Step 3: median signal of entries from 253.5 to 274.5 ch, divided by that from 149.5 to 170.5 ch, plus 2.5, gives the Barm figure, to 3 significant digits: 3.66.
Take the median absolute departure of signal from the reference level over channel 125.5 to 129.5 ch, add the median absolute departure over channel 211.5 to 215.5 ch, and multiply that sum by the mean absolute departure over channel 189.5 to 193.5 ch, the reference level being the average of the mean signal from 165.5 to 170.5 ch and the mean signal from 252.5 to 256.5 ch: 2.9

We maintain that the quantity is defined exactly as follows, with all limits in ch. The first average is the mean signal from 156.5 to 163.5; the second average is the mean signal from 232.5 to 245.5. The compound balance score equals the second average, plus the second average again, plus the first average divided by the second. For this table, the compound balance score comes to 20.7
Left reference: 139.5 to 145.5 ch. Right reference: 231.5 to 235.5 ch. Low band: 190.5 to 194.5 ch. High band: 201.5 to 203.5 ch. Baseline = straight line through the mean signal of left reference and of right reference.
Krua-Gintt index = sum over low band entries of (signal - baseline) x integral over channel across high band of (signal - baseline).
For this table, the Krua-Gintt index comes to 2.9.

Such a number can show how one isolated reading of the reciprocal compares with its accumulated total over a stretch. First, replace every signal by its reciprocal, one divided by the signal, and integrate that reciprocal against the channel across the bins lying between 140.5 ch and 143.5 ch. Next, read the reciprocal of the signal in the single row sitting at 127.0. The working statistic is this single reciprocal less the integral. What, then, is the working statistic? -0.31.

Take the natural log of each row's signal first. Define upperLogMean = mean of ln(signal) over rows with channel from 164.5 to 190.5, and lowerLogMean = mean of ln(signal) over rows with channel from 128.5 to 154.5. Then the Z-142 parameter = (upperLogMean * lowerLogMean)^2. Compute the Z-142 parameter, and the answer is 18.9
